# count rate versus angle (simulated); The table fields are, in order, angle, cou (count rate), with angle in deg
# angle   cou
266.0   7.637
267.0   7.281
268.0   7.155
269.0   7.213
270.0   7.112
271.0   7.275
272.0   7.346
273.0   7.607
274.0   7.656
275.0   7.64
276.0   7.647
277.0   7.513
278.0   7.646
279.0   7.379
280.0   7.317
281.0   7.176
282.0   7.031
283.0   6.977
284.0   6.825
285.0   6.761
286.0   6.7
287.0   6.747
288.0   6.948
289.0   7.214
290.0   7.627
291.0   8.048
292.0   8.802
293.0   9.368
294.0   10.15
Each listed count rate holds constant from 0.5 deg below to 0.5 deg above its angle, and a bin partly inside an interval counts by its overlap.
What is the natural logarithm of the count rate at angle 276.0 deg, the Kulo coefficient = 2.03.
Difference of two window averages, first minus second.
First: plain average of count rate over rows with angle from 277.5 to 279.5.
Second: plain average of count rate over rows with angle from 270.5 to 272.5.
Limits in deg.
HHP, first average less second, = 0.20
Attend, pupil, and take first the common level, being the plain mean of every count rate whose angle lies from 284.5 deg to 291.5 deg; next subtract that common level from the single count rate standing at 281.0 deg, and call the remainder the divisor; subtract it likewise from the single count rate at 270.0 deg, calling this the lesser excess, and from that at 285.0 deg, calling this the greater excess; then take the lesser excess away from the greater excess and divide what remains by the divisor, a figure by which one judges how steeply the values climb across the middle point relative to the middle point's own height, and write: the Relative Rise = -13.1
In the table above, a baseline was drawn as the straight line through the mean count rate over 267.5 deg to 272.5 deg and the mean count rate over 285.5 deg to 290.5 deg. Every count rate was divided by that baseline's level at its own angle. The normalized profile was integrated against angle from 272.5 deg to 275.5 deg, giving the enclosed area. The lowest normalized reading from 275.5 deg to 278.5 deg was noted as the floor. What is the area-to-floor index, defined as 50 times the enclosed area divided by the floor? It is 152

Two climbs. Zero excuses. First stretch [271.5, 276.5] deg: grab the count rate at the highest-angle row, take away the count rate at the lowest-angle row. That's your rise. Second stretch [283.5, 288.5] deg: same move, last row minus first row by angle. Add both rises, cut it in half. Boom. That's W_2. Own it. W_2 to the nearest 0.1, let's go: 0.2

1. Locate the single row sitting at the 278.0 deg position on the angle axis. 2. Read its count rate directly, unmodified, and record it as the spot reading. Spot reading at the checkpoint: 7.646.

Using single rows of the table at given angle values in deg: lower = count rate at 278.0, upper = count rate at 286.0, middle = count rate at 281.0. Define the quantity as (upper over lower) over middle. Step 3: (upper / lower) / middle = 0.122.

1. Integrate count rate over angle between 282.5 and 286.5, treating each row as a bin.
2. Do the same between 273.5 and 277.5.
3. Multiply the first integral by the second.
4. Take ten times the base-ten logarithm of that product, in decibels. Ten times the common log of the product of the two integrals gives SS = 29.2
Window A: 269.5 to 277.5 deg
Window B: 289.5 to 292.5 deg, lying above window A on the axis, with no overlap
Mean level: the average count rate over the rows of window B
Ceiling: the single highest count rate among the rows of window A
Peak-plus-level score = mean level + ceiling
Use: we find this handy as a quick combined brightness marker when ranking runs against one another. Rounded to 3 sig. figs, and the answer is 15.8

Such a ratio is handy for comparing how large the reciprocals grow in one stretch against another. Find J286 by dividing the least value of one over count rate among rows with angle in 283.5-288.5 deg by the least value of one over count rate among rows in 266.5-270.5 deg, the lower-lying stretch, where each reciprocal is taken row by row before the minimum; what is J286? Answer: 1.05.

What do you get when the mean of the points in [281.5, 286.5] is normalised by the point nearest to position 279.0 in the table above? 0.93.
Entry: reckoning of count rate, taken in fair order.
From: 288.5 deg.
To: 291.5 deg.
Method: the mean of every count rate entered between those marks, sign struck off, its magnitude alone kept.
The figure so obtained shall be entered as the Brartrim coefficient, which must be 7.6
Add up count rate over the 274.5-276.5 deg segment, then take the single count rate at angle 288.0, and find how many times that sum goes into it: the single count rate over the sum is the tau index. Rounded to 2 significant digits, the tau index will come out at 0.45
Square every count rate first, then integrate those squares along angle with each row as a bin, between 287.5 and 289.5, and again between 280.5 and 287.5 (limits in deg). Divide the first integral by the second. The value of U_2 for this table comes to 0.3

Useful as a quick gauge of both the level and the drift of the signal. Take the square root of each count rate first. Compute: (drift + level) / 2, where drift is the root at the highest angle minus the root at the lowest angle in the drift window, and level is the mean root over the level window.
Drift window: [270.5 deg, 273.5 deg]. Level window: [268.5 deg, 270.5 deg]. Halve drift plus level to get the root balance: 1.37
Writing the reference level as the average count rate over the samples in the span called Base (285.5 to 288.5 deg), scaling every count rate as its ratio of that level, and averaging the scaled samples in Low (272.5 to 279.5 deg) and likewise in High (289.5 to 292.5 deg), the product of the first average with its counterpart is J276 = 1.34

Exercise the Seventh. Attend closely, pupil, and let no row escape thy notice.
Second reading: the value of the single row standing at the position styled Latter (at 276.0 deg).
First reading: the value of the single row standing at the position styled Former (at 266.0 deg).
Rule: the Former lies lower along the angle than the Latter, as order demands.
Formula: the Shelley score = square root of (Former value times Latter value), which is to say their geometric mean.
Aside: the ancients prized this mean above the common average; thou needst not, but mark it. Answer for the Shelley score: 7.6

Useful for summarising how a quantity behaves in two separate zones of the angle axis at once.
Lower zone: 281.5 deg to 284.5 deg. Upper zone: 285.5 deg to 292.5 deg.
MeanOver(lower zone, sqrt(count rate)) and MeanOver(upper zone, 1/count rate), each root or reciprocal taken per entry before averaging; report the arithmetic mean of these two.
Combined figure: 1.39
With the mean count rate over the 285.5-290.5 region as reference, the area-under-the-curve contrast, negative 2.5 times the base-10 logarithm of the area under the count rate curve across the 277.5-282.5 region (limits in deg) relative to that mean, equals -1.79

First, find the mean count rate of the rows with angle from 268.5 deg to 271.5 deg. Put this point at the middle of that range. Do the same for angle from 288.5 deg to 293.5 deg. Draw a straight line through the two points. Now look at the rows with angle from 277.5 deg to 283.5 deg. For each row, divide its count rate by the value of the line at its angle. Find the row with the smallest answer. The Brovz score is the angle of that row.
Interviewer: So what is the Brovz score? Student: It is 283.0 deg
